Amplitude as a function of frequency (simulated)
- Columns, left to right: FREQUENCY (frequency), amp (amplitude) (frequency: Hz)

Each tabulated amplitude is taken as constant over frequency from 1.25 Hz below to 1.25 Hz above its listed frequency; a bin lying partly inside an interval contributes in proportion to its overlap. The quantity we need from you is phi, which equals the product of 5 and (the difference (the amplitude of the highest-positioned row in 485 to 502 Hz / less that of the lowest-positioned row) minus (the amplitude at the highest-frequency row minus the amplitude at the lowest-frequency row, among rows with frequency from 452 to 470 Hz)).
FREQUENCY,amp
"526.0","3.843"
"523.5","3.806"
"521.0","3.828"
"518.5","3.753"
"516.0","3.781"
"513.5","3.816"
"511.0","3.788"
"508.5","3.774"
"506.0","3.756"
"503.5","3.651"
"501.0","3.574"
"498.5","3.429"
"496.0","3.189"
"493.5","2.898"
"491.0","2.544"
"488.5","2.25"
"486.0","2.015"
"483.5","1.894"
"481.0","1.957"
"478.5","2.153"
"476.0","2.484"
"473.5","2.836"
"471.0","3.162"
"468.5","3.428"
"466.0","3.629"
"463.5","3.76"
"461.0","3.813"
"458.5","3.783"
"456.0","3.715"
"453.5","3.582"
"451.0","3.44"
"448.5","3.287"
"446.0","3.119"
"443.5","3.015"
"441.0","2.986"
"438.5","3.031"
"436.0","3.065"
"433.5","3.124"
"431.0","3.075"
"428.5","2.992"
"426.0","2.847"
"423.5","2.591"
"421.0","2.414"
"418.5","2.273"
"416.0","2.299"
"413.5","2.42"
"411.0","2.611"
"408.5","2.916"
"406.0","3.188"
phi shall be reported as 8.6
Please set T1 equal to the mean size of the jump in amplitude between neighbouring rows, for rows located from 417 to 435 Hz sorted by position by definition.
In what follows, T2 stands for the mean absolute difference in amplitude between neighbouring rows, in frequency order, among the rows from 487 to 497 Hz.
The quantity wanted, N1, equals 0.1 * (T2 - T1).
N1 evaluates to 0.02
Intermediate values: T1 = 0.142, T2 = 0.31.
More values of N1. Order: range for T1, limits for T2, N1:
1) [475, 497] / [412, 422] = -0.01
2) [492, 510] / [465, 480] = 0.01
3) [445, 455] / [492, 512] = 0.00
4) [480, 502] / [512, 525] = -0.02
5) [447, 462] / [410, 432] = 0.00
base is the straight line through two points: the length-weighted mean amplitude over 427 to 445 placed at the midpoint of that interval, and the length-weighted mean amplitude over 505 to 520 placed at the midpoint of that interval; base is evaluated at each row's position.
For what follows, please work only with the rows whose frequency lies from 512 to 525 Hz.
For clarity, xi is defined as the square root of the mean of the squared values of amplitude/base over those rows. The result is 0.99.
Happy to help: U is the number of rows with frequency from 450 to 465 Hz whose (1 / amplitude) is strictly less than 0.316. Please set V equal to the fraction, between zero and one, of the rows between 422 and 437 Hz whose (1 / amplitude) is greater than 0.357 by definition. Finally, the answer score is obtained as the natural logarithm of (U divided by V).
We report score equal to 3.6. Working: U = 6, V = 0.17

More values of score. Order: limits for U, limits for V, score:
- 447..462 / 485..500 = 2.5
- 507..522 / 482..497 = 2.2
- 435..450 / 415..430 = 0.4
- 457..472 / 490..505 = 3.4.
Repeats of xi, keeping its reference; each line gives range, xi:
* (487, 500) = 0.80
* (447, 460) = 1.11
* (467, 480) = 0.84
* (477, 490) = 0.59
